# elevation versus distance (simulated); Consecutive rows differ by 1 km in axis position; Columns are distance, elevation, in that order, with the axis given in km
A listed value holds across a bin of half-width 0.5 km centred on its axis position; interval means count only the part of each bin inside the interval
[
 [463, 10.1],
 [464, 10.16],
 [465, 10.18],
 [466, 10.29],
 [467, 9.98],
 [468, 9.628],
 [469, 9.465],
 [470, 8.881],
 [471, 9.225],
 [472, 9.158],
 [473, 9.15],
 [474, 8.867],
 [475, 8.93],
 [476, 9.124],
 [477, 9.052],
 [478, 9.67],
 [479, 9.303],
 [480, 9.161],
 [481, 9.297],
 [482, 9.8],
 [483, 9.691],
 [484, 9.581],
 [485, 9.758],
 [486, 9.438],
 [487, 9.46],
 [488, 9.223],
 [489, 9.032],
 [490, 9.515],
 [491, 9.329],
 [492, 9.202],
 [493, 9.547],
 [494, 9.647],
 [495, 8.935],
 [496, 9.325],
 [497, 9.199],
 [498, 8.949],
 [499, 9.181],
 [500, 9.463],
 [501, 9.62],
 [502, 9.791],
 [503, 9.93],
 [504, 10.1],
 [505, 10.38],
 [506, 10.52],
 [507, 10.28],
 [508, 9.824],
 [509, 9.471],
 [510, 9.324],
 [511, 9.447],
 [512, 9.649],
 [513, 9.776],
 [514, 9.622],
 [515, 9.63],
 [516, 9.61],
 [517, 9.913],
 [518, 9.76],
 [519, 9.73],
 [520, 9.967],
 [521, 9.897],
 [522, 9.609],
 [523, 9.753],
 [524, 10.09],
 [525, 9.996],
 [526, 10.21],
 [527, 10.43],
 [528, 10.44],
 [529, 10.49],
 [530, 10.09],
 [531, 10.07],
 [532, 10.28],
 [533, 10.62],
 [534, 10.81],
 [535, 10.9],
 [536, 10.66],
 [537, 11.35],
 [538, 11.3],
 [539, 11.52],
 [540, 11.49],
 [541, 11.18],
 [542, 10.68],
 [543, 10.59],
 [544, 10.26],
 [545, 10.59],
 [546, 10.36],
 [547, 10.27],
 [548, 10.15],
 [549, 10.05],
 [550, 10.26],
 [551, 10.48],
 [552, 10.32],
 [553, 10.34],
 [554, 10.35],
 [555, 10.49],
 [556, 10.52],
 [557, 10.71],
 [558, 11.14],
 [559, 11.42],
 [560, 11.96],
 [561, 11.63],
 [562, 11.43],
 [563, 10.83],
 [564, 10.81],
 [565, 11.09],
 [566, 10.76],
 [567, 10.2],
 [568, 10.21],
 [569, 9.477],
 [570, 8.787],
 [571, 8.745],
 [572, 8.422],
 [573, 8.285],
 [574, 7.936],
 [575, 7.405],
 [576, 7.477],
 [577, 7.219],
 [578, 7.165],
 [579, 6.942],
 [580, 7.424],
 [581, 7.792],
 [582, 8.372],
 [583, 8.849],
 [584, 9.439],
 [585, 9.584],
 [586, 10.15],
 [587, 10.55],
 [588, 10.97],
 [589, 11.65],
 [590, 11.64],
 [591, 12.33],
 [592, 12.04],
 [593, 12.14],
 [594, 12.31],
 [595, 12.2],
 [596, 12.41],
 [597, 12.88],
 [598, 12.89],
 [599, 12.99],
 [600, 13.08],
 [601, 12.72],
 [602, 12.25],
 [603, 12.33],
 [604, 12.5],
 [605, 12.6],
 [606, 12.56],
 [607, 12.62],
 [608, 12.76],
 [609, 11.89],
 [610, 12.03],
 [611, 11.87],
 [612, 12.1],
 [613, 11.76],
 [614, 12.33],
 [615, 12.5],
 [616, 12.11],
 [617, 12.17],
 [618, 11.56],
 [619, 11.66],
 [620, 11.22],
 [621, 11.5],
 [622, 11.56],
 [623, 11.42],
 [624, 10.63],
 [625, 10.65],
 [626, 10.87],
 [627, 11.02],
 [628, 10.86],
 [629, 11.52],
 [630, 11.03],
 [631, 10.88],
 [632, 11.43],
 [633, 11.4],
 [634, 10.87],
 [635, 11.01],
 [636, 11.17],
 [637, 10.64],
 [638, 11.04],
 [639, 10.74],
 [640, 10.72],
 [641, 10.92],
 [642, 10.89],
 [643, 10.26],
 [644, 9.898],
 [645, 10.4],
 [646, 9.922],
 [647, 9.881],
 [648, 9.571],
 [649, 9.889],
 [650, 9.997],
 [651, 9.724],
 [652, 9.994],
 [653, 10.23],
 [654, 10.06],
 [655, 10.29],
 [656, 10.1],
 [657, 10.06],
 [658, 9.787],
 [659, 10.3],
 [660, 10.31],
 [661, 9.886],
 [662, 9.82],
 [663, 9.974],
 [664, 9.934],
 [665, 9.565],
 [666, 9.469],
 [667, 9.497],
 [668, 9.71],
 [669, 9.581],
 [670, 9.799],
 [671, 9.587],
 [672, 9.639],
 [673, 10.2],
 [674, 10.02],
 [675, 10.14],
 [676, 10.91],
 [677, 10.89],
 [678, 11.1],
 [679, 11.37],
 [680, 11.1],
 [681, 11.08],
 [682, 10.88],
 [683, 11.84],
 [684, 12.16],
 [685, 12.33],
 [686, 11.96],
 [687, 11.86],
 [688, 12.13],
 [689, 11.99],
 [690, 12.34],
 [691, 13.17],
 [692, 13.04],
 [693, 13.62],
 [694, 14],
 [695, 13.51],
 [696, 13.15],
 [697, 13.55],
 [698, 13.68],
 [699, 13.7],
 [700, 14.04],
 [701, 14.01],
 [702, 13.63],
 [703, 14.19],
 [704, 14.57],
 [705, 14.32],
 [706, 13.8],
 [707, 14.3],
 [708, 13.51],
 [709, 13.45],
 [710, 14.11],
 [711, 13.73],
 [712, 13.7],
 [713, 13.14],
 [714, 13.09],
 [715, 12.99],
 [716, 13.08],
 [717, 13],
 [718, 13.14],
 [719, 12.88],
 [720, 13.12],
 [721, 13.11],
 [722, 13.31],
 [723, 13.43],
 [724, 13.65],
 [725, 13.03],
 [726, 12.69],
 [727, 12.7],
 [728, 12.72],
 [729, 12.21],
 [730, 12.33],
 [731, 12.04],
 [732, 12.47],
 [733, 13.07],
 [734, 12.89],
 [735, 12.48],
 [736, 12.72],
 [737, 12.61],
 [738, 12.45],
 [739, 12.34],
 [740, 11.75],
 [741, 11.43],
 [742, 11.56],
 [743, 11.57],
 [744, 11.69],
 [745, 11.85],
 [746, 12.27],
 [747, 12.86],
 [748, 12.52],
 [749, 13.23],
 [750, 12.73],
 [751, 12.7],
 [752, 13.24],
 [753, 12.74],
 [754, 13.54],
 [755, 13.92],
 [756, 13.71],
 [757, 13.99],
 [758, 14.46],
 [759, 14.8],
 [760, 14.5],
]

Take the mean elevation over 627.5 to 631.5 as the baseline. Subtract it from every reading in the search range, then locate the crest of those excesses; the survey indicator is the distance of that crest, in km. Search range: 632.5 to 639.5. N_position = 633 km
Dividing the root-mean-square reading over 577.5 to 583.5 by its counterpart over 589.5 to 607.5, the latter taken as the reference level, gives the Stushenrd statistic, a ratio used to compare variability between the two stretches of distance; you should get 0.6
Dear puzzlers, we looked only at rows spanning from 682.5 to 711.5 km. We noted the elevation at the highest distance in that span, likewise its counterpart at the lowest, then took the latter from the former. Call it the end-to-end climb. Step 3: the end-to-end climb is 1.9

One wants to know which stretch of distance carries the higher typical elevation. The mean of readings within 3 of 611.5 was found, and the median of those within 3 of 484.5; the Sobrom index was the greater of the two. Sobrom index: 12.0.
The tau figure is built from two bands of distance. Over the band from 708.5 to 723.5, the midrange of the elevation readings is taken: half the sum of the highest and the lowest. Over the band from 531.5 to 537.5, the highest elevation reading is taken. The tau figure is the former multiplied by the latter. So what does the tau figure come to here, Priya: 153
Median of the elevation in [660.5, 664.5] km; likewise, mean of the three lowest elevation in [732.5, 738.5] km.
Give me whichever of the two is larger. 12.5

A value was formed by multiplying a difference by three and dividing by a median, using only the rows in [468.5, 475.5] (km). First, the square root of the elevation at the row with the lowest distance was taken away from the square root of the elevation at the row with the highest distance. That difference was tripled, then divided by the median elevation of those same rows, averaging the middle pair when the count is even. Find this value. -0.03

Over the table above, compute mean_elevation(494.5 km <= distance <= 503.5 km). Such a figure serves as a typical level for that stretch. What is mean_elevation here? 9.4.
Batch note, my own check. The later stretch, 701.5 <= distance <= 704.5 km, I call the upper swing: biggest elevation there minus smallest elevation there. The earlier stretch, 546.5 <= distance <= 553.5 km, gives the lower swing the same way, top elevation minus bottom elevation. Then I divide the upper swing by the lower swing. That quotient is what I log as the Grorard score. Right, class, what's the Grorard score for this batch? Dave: 2.19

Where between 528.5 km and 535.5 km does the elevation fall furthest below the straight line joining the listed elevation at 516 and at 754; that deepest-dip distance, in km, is 531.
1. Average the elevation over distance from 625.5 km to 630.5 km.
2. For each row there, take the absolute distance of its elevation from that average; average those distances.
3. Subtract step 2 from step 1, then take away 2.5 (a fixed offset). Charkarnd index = 8.4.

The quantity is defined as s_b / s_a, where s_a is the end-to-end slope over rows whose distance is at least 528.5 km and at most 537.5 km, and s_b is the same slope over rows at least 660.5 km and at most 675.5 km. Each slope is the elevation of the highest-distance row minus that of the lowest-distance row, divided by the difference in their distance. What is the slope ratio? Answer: 0.2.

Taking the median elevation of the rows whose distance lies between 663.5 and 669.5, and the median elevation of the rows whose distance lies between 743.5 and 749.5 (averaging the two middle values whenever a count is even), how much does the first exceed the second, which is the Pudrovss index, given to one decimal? -2.8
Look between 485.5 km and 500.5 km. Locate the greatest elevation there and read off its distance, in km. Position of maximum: 494 km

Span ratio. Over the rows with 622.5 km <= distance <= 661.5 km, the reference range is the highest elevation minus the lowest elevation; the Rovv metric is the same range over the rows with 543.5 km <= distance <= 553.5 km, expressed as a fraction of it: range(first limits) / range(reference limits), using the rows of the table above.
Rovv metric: 0.3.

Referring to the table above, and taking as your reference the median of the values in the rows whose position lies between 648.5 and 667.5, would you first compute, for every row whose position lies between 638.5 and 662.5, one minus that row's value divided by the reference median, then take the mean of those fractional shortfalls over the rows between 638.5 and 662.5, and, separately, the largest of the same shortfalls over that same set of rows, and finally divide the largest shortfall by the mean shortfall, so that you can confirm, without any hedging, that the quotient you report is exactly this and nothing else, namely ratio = -2.3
